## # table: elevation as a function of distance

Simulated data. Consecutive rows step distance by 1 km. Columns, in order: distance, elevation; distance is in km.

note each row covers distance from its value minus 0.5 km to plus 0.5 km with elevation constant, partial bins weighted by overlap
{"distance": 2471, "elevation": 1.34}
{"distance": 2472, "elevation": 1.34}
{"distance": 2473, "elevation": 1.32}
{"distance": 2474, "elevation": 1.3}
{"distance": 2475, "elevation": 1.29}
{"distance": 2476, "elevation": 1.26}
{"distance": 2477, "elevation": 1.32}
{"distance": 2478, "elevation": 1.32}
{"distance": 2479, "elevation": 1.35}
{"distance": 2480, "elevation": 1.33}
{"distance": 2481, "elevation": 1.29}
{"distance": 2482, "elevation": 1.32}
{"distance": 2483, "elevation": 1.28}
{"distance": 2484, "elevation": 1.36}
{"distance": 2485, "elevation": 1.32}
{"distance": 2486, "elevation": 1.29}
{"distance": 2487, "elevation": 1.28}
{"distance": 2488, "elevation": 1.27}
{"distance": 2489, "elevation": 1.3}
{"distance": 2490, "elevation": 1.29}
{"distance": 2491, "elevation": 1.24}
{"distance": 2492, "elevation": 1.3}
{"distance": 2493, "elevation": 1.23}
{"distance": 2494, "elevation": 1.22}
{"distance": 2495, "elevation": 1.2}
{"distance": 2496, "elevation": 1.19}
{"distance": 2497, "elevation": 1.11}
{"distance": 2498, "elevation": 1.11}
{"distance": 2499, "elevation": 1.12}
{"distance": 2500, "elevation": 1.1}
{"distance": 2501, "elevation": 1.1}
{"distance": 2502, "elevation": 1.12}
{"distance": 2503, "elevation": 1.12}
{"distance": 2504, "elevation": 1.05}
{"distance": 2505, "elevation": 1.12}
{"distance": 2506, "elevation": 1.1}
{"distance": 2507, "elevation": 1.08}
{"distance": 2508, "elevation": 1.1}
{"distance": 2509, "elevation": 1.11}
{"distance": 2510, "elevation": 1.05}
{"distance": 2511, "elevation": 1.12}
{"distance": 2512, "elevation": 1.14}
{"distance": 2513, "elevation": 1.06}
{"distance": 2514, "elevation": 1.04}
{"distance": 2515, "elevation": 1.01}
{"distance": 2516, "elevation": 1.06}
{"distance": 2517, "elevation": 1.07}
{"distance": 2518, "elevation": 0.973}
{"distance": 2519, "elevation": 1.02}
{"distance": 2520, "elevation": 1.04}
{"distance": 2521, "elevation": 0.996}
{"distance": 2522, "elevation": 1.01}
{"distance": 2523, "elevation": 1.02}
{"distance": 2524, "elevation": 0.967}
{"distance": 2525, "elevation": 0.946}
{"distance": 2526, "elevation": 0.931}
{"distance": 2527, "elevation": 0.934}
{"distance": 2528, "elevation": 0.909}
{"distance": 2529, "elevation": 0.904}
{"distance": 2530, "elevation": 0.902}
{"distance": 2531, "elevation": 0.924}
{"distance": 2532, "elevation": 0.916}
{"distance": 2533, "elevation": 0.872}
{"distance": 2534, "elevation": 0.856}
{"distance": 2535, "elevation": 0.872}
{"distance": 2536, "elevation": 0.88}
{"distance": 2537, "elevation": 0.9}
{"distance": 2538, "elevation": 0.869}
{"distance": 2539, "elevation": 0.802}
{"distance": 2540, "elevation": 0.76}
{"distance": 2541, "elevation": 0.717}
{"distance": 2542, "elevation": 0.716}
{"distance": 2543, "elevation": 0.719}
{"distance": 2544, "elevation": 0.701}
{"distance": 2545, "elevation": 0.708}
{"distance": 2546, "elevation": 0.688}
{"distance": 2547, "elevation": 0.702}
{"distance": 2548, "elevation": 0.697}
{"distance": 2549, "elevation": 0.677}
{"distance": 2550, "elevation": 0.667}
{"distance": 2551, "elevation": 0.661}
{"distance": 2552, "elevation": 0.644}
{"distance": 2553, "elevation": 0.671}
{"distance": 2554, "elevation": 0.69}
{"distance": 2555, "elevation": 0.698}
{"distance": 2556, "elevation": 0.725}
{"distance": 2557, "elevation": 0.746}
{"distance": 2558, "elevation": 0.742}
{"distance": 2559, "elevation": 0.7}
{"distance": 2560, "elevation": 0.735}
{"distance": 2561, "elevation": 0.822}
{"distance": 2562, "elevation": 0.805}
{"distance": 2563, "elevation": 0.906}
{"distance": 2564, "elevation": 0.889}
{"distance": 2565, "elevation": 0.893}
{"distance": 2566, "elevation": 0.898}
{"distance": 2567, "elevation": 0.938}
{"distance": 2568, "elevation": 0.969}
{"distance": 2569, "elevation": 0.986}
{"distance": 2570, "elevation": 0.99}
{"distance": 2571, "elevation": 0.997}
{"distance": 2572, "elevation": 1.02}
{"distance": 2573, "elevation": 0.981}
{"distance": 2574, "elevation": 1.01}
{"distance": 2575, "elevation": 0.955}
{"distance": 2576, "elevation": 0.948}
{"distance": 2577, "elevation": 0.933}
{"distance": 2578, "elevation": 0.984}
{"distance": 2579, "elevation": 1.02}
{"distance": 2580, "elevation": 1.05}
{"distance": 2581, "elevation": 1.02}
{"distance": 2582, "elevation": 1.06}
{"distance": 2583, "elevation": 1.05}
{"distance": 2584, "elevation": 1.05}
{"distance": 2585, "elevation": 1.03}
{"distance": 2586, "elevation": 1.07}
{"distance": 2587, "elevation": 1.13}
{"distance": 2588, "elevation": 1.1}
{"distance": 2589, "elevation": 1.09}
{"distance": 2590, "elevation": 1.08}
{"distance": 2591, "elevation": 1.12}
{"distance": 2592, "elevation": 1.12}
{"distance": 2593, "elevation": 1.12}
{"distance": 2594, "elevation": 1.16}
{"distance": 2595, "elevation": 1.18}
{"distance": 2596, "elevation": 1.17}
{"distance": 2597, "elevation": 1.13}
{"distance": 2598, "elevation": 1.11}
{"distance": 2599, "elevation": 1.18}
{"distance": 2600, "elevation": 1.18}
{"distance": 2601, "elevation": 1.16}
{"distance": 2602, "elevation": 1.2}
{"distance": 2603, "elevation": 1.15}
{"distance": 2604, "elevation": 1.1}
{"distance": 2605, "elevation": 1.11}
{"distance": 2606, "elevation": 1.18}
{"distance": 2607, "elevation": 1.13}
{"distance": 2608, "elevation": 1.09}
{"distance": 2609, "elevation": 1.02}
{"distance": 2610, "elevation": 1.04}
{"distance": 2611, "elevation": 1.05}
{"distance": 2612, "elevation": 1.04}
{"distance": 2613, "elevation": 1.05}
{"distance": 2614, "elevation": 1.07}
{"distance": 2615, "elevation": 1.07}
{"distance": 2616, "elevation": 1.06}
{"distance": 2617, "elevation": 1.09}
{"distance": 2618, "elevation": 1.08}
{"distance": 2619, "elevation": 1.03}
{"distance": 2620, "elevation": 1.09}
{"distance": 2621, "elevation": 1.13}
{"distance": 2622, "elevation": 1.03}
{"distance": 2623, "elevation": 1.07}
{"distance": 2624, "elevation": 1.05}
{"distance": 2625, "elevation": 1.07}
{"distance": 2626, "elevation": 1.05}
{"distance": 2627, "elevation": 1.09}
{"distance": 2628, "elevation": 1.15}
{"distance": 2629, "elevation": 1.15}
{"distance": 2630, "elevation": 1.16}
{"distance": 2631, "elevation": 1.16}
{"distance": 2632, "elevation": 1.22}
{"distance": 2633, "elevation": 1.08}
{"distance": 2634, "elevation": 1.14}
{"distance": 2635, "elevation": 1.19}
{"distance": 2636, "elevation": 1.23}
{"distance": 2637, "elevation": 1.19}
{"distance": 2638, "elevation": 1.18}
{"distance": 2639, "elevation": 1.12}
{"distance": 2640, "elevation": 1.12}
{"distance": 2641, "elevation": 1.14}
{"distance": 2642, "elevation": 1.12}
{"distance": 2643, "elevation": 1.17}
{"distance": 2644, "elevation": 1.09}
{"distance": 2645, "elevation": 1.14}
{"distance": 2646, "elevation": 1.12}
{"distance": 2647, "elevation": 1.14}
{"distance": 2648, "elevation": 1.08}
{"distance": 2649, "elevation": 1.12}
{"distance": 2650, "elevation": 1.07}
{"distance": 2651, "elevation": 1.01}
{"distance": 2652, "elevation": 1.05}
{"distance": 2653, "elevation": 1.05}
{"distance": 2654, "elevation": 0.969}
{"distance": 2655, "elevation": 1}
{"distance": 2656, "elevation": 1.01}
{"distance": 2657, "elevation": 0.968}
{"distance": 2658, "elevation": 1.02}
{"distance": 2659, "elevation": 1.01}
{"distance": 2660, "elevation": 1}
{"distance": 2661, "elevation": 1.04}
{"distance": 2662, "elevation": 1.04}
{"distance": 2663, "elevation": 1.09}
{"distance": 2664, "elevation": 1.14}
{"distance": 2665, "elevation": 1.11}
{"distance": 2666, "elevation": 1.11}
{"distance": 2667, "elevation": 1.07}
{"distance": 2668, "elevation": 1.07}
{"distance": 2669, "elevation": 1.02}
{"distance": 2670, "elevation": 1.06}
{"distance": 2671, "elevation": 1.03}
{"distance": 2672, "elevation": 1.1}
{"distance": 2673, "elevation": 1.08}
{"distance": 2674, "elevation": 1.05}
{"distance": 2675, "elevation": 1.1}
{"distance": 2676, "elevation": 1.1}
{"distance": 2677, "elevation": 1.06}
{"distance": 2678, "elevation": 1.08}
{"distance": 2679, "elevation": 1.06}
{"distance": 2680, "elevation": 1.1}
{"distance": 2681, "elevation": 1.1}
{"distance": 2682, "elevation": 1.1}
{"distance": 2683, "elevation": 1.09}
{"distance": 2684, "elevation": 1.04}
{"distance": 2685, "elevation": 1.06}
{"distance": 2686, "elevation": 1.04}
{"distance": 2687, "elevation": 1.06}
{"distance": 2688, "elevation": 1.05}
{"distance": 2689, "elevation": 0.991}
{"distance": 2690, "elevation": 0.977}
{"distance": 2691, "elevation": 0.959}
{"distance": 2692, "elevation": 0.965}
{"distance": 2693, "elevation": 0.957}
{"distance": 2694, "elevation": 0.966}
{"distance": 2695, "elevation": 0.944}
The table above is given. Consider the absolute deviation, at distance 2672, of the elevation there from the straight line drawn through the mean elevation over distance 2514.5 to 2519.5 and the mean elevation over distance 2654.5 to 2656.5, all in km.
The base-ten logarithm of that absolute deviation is -1.01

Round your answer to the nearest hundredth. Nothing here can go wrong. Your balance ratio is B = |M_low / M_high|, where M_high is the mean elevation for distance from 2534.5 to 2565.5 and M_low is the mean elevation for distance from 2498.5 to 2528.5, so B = 1.39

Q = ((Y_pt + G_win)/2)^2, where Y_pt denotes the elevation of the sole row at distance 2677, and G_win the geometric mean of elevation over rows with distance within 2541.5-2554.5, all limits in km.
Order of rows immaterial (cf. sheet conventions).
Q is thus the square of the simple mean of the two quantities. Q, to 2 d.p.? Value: 0.76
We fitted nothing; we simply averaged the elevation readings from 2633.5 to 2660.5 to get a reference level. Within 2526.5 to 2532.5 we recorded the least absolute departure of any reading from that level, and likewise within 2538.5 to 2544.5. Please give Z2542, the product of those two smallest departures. 0.0452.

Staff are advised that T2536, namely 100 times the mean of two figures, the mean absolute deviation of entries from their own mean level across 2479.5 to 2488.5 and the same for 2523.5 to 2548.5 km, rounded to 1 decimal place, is 5.7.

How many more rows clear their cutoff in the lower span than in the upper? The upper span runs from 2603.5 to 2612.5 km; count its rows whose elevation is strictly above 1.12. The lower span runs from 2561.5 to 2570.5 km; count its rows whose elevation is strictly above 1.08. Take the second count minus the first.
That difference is -2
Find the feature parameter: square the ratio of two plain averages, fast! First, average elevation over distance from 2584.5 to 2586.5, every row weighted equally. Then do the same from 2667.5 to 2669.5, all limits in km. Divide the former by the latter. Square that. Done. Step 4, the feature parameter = 1.01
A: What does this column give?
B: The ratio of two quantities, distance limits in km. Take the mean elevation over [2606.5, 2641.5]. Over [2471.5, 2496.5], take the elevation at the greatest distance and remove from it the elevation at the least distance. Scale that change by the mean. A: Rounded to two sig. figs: -0.14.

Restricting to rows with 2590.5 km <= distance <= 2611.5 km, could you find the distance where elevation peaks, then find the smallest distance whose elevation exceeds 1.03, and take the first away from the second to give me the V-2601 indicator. -11 km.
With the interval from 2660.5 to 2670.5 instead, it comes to -3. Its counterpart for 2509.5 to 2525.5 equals -2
